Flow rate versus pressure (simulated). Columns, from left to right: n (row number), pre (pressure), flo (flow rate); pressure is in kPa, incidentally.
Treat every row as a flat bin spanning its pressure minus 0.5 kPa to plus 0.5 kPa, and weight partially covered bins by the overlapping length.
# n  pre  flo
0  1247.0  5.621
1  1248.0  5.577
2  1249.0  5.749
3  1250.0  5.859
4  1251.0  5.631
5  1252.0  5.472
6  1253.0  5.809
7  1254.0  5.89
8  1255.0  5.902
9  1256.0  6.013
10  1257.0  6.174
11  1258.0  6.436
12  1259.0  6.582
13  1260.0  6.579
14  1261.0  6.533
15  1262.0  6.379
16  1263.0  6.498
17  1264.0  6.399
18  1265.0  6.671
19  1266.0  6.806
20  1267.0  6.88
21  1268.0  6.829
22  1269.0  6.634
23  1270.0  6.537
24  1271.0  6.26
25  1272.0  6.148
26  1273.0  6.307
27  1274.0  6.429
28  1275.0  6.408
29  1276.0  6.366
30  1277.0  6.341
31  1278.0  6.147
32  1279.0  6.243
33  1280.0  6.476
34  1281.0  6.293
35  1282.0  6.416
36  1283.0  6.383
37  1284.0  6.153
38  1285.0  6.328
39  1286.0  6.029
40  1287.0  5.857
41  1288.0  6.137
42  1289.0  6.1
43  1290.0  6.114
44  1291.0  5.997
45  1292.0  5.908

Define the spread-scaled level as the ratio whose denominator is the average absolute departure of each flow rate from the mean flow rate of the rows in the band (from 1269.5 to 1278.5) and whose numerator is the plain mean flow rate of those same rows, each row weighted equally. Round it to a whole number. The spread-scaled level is 64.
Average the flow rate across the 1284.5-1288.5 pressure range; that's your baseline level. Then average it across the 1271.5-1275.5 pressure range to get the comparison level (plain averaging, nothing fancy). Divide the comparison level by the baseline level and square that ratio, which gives 1.08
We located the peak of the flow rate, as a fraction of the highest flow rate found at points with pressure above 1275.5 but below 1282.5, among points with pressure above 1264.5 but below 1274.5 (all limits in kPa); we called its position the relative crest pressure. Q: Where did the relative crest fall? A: 1267.0 kPa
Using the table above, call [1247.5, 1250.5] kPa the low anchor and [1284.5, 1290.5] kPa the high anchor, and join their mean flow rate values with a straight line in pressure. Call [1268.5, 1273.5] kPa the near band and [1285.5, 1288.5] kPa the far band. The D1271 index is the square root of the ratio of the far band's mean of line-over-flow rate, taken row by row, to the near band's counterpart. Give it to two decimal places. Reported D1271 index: 1.04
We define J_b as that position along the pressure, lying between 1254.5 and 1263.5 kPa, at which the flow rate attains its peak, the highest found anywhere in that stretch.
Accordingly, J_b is 1259.0 kPa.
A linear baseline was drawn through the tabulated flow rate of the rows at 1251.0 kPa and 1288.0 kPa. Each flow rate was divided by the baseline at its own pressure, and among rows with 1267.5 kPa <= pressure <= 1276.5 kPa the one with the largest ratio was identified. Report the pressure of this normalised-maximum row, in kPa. 1268.0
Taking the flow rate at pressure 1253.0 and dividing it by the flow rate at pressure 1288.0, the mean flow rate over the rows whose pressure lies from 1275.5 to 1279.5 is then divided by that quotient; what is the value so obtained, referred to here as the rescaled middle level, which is 6.6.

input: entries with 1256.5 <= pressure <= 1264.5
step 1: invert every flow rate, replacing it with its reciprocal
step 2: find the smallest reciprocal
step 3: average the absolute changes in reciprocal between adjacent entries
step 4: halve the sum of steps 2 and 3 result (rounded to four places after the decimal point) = 0.0774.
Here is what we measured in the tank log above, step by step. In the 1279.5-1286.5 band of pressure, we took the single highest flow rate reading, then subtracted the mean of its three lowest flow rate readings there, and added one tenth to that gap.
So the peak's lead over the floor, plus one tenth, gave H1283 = 0.42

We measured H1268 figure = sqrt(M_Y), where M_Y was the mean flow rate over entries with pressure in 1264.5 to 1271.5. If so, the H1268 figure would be 2.58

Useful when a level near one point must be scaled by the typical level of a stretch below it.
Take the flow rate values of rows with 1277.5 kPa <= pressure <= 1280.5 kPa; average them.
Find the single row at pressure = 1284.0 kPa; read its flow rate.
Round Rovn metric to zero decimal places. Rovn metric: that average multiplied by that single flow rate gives 39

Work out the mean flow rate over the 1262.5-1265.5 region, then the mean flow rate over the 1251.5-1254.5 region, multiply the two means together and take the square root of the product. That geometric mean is 6.11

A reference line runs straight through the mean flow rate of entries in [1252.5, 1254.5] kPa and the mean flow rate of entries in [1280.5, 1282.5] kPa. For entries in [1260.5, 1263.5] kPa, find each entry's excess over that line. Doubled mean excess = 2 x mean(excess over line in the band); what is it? 0.9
